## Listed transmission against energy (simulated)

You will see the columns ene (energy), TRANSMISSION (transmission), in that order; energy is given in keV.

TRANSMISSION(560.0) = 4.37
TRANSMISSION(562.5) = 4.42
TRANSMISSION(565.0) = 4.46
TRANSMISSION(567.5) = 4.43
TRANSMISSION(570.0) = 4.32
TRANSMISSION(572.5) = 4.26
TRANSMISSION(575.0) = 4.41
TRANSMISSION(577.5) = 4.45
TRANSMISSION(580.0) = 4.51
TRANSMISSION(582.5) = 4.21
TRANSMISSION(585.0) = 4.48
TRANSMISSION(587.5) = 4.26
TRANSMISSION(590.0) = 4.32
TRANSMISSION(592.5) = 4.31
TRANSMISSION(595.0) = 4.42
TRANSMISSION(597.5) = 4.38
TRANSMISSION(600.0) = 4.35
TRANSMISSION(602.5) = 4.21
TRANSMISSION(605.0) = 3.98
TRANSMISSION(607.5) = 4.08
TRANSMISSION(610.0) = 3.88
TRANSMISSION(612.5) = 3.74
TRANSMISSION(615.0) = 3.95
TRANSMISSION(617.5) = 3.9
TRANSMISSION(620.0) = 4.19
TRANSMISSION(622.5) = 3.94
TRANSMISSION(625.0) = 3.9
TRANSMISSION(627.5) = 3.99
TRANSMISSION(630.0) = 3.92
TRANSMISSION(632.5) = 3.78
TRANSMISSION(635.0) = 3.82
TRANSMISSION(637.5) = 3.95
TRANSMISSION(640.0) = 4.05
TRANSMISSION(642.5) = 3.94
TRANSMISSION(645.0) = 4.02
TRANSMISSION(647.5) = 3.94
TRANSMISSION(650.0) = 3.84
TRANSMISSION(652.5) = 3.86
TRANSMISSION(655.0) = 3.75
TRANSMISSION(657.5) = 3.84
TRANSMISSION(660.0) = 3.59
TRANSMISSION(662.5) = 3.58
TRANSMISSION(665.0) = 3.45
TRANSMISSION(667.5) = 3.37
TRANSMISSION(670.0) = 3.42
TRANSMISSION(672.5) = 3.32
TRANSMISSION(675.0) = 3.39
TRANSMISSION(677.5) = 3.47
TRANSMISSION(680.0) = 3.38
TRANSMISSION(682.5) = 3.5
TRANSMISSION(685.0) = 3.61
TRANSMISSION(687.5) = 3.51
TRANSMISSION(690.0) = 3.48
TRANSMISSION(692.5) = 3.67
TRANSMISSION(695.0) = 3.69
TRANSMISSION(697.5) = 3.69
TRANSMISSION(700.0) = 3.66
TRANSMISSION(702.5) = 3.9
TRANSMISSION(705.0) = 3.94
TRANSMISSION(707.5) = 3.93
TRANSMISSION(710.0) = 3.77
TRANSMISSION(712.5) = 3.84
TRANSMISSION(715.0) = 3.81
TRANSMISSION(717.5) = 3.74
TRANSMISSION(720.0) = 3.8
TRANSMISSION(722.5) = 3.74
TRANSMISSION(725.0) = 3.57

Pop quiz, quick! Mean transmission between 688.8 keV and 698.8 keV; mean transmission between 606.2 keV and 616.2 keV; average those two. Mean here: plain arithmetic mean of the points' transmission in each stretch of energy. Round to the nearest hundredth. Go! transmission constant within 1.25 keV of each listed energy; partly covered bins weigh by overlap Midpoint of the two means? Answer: 3.77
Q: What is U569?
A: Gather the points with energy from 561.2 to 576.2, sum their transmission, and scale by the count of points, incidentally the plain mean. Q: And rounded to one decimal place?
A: 4.4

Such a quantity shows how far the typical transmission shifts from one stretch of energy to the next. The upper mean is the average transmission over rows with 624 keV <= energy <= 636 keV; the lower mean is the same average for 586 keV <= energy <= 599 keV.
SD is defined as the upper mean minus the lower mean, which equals -0.46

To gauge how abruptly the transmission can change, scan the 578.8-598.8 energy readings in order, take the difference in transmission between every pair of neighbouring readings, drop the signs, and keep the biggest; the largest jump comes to 0.30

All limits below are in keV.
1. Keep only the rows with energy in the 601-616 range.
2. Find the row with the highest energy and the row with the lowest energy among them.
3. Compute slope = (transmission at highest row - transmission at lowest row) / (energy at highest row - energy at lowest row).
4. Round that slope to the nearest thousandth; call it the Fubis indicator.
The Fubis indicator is -0.021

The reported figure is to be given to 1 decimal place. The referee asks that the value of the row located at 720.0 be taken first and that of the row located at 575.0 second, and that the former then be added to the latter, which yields 8.2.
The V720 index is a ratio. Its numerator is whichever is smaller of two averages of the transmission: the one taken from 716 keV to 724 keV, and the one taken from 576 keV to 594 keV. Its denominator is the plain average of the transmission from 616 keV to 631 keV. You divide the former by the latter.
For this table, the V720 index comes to 0.95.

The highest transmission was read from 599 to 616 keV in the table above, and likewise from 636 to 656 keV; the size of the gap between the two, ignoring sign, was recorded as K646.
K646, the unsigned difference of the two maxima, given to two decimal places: 0.30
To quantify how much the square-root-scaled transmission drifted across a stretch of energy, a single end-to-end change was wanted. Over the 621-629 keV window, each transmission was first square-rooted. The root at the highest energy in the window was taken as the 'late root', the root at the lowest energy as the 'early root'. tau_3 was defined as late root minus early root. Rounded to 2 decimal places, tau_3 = 0.01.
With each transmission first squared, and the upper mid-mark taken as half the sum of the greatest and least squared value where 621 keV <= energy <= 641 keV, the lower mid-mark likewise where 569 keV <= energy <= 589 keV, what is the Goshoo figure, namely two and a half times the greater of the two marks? 47.6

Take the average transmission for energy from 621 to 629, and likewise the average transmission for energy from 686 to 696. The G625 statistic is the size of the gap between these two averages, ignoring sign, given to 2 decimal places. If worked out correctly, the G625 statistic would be 0.36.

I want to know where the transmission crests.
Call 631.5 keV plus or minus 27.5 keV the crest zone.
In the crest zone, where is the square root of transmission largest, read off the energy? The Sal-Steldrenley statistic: 620.0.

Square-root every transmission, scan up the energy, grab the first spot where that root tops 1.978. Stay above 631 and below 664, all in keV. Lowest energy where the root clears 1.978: 637.5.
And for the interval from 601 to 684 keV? 602.5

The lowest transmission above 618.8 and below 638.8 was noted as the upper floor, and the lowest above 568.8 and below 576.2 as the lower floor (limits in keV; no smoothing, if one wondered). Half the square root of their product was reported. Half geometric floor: 2.01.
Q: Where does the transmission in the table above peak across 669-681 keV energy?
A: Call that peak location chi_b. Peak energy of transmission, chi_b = 677.5 keV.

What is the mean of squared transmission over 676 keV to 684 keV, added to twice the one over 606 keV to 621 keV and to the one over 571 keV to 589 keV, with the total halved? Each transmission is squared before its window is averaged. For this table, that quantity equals 31.2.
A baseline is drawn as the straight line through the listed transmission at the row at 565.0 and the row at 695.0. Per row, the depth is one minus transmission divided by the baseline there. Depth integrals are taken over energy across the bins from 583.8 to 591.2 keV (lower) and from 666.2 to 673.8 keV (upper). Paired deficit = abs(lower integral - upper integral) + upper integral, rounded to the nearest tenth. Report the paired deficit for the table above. 1.9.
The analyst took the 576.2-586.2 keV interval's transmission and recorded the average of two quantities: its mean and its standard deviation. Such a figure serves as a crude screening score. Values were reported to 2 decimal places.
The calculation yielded 2.27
